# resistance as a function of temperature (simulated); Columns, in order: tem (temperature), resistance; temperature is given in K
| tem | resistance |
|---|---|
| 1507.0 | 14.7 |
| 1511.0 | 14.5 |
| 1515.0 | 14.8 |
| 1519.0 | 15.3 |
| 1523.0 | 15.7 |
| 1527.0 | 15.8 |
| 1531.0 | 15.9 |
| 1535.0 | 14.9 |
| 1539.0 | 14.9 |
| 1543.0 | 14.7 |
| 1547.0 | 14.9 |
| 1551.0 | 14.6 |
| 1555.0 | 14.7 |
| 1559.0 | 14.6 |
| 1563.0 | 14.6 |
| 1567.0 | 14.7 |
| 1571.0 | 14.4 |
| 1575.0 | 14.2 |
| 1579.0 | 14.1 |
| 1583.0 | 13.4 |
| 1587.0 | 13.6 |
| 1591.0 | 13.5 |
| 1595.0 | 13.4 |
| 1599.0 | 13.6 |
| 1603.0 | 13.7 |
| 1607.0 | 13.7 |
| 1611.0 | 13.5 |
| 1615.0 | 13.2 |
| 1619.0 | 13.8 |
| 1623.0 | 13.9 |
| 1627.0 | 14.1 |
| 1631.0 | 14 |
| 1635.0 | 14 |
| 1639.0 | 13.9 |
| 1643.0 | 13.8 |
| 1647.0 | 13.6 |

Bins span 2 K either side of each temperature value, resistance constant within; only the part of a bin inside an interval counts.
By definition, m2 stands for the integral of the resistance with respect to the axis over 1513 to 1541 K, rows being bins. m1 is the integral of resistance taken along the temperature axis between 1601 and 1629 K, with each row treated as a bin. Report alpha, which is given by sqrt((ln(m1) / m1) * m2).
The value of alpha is 2.58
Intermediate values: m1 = 384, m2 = 429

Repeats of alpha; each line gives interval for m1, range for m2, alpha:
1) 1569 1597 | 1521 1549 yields 2.57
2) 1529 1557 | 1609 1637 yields 2.36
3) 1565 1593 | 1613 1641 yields 2.43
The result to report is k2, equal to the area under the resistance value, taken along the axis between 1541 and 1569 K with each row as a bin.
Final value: 411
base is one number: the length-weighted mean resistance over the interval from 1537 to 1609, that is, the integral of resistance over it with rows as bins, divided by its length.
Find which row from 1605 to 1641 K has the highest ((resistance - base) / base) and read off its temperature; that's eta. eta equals 1627.0 K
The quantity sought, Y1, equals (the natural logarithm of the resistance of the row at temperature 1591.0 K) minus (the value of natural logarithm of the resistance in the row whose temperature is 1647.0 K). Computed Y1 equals -0.01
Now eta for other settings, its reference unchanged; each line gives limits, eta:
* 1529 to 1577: 1531.0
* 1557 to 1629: 1567.0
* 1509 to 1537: 1531.0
